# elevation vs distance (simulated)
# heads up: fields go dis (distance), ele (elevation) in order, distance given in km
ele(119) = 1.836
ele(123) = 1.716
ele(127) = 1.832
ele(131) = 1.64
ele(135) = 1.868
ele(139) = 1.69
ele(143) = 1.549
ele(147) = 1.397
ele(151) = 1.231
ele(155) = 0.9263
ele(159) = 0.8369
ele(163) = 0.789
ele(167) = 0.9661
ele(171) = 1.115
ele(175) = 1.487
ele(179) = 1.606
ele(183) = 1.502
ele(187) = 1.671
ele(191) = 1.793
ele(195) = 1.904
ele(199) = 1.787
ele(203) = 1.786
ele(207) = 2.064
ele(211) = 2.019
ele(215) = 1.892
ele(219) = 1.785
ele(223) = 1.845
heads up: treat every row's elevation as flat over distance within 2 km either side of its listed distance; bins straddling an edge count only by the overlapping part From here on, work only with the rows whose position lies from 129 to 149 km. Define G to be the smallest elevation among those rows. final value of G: 1.397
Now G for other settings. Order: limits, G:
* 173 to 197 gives 1.487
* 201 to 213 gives 1.786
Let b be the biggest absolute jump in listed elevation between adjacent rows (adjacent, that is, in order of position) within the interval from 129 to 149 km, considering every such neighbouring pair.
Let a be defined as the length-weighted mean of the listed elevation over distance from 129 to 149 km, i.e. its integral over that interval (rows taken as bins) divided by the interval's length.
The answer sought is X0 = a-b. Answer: 1.40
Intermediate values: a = 1.6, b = 0.23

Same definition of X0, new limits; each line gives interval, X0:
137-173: 0.86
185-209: 1.56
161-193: 0.99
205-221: 1.81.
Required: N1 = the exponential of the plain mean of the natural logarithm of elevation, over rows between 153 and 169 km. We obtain 0.9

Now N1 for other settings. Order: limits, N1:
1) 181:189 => 1.6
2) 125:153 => 1.6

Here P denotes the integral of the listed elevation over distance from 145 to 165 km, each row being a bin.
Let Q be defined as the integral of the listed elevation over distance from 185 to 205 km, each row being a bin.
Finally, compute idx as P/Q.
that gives 0.6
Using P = 21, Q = 35.8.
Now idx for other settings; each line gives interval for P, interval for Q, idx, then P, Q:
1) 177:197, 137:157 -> 1.2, 34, 27.2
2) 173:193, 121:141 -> 0.9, 32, 35.0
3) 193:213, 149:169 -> 2.0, 38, 19.0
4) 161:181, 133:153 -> 0.8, 24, 30.9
